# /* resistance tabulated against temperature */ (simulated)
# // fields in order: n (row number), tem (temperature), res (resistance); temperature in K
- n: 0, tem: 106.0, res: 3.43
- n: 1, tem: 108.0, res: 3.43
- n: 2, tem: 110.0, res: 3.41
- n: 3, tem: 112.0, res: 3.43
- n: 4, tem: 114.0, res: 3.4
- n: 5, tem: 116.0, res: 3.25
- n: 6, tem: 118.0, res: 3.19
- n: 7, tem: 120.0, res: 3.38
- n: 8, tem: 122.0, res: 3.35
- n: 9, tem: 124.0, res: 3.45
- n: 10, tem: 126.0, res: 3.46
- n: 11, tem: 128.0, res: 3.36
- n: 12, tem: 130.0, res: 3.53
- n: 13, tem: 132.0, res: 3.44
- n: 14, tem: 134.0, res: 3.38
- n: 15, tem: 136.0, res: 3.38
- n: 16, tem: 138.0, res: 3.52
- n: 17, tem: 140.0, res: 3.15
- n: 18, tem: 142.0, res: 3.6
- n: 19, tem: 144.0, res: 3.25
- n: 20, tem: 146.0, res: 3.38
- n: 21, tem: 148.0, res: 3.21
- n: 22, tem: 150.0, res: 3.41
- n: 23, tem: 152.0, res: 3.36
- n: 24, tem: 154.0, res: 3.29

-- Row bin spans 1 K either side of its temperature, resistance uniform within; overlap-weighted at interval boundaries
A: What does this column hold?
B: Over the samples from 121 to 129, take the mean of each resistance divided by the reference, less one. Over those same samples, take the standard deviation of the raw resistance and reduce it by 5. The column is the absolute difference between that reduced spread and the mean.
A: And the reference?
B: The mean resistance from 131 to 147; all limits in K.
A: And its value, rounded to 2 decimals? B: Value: 4.95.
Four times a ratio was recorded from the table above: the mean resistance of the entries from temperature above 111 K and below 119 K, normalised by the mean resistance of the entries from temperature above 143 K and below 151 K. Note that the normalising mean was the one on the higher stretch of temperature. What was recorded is 4.01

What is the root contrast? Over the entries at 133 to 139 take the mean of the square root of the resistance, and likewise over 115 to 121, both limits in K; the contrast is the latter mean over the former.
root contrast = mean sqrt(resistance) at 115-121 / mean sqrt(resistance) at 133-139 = 0.98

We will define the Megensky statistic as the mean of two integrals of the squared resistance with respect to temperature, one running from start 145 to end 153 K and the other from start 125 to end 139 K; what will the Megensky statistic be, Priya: 127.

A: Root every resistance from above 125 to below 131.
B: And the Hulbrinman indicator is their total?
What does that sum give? 5.6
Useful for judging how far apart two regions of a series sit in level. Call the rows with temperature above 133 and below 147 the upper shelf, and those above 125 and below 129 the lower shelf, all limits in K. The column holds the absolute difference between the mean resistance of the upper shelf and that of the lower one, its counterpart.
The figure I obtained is 0.030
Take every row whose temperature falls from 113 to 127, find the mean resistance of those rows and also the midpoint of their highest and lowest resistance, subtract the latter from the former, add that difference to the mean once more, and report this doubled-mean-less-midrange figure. 3.38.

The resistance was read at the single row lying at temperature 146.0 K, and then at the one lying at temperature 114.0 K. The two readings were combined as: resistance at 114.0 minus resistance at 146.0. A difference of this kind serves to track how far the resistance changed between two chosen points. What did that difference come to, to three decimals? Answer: 0.020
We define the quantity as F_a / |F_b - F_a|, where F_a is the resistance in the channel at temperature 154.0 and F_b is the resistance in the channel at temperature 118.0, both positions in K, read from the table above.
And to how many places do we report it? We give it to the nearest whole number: 33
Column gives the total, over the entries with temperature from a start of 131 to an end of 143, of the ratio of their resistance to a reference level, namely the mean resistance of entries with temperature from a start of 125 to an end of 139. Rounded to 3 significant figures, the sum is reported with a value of 5.95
